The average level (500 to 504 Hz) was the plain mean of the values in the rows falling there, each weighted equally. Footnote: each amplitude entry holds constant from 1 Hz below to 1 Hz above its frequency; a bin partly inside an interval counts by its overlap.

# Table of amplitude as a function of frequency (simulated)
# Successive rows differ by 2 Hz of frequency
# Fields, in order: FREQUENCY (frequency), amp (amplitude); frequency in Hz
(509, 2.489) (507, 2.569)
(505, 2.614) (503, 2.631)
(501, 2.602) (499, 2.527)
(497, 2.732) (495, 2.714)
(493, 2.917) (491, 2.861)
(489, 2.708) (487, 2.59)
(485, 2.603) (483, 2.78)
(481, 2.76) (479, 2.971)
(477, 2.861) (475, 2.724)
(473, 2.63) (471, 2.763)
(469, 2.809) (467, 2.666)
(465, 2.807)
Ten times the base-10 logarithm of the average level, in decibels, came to 4.177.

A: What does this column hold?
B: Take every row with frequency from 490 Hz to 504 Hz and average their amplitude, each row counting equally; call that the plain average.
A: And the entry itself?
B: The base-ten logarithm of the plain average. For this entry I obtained 0.433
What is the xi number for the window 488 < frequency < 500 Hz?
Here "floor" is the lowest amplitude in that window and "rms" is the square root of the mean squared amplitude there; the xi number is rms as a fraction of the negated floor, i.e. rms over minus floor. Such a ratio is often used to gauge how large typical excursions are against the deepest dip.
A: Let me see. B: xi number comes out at -1.09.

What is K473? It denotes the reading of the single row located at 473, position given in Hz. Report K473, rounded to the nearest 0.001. 2.630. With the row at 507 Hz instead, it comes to 2.569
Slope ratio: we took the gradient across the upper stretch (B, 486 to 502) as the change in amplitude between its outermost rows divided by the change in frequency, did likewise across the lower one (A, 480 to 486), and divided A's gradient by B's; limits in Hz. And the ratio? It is -46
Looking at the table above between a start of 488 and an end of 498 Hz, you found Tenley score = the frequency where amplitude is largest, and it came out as 493 Hz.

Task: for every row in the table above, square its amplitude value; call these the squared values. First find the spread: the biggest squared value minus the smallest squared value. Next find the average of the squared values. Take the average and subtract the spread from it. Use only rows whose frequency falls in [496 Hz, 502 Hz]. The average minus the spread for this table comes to 5.80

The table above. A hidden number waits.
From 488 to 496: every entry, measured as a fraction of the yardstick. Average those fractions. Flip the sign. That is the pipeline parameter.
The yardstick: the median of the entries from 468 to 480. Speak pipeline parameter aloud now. -1.01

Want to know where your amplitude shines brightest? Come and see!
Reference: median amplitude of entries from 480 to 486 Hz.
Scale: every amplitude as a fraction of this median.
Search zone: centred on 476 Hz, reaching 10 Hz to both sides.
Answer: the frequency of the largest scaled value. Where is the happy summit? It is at 479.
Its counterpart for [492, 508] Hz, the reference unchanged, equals 493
